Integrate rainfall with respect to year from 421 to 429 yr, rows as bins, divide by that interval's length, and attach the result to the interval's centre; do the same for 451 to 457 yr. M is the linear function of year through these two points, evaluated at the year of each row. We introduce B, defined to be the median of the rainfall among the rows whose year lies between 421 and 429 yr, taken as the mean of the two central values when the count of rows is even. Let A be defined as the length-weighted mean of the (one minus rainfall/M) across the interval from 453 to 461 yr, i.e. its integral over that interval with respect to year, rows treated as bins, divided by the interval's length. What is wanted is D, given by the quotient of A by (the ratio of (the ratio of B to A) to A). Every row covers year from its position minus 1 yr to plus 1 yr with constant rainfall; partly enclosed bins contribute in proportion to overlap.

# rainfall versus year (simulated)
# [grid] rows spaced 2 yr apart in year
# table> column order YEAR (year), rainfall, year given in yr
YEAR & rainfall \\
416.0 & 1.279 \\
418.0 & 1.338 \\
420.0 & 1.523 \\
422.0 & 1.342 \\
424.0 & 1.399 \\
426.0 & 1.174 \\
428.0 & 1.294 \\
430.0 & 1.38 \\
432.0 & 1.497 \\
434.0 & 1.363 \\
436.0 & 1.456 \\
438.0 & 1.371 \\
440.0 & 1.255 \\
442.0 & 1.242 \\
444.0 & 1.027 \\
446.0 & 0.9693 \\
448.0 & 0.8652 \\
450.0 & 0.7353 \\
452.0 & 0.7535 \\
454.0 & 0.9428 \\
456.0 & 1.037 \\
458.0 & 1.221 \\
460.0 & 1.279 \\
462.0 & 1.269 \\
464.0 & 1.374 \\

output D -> -0.019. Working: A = -0.29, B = 1.32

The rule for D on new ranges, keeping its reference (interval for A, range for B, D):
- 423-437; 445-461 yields -0.001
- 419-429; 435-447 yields 0.000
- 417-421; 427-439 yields 0.000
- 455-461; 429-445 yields -0.040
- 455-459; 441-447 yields -0.026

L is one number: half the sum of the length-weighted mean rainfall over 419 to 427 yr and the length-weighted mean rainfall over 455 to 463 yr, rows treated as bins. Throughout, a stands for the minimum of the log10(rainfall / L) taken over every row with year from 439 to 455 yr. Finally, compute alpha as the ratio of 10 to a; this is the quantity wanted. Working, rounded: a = -0.24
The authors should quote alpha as -42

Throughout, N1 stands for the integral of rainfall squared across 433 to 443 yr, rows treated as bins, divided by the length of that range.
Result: 1.79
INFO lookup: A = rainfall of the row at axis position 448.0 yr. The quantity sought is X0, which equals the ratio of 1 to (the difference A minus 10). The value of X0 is -0.109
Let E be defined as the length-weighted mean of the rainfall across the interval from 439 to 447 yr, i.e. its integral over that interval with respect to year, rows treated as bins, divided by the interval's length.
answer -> 1.12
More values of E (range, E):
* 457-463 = 1.26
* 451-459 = 0.99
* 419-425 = 1.42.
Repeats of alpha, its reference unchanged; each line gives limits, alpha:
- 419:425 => 491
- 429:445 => -104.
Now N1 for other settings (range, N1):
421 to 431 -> 1.74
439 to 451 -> 1.07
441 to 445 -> 1.30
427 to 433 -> 1.94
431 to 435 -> 2.05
